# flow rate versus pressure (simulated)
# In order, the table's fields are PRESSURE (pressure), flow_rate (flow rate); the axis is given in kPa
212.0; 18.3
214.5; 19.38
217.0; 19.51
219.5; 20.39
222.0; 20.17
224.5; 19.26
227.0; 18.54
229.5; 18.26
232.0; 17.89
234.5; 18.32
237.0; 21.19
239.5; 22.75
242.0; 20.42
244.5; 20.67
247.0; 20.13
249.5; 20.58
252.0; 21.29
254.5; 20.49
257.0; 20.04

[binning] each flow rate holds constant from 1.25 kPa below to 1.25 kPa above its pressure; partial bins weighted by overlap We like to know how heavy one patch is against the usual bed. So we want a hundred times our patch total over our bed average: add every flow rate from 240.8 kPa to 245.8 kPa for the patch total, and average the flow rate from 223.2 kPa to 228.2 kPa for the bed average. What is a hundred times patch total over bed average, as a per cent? 217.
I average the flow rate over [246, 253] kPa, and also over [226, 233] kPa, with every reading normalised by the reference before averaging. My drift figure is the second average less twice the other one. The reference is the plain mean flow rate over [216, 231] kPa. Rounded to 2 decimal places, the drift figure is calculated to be -1.19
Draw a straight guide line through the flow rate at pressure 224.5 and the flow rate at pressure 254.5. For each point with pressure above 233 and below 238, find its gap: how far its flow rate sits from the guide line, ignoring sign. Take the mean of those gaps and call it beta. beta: 1.4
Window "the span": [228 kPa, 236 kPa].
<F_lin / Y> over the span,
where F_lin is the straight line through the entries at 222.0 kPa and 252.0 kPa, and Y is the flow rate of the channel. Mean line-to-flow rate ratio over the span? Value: 1.13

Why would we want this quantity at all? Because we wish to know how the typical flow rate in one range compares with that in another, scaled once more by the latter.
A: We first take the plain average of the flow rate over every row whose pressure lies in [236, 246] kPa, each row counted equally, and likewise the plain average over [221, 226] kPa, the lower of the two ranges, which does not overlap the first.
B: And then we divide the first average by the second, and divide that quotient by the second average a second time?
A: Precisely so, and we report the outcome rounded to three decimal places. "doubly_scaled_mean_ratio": 0.055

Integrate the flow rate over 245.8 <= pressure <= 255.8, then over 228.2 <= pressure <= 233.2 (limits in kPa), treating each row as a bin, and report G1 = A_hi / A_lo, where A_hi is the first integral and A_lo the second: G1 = 2.3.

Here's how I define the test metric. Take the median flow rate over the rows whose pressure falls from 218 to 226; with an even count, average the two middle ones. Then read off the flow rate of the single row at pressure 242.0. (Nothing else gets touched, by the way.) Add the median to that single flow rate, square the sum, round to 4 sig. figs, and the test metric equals 1648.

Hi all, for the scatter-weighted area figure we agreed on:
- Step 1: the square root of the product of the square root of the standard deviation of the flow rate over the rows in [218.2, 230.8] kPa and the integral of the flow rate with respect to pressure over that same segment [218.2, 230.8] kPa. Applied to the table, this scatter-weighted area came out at 15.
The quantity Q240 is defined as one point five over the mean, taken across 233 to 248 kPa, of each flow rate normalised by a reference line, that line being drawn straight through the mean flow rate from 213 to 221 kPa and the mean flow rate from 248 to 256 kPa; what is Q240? 1.49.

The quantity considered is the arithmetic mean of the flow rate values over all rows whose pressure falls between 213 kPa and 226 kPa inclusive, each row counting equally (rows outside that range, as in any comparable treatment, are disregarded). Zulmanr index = 19.7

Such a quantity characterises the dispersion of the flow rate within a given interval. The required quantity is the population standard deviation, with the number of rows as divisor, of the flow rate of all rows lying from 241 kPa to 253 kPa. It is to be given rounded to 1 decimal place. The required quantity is 0.4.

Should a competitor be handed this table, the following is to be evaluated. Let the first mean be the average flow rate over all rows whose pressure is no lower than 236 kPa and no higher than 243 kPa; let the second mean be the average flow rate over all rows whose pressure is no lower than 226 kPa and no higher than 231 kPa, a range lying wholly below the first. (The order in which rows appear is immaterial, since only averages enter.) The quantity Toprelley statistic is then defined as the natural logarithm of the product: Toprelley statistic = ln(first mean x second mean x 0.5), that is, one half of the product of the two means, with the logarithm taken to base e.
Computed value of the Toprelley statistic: 5.285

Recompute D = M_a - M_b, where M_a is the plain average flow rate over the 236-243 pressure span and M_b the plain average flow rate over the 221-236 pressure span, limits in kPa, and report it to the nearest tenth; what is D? 2.7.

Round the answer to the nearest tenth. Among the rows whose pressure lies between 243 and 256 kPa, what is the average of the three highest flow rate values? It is 20.8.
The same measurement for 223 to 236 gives 18.7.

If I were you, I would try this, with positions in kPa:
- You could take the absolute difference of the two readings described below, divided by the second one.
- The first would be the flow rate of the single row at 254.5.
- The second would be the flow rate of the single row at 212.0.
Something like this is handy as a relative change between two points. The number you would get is 0.12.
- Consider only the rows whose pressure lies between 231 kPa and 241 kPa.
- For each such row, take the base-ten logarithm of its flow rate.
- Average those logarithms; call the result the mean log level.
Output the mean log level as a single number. 1.30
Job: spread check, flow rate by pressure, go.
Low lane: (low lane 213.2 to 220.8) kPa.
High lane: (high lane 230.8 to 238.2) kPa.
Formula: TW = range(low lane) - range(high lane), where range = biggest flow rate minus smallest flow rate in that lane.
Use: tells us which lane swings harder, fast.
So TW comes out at -2.3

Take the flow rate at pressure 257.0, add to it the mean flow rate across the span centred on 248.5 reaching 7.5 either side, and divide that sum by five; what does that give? 8.13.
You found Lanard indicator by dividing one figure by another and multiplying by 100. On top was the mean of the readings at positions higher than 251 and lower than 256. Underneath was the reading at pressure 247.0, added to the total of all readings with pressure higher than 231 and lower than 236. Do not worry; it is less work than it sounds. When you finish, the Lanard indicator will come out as 37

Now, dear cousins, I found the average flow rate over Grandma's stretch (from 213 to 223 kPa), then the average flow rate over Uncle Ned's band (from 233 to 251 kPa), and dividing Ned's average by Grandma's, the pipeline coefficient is 1.04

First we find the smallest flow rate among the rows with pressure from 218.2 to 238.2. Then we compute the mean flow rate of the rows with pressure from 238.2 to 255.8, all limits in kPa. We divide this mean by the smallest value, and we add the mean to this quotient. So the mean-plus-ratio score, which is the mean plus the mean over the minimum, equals 22.07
